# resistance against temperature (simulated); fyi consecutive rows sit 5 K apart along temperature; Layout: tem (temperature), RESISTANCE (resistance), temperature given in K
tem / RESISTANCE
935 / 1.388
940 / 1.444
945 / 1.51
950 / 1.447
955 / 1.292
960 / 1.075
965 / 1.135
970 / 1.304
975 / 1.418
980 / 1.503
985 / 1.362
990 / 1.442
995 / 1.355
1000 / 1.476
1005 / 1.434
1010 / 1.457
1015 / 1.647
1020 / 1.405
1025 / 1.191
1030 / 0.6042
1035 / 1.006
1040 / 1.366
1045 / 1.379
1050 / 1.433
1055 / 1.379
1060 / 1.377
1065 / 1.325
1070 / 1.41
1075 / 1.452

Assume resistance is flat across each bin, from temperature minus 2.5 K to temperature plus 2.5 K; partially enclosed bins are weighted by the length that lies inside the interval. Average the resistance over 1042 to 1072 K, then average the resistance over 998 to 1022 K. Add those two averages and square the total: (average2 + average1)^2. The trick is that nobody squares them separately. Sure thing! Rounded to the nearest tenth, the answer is 8.2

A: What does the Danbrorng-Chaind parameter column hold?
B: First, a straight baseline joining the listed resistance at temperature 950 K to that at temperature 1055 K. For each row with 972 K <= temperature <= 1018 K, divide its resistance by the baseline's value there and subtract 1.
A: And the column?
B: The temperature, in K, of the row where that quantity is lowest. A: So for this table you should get 995 K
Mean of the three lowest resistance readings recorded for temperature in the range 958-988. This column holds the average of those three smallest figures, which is 1.17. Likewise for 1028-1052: 0.99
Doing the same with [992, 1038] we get 0.93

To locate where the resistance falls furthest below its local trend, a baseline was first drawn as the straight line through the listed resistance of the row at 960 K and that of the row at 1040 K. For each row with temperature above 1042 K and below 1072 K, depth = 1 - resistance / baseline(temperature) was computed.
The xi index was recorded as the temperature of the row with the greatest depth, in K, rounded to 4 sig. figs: 1065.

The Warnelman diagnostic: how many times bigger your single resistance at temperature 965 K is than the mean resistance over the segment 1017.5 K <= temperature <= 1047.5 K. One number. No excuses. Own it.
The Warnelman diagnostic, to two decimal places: 0.98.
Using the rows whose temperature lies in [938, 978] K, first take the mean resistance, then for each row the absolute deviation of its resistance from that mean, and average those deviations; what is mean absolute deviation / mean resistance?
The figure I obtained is 0.10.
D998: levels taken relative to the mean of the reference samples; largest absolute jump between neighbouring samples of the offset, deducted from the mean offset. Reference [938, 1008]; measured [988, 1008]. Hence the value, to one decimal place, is -0.1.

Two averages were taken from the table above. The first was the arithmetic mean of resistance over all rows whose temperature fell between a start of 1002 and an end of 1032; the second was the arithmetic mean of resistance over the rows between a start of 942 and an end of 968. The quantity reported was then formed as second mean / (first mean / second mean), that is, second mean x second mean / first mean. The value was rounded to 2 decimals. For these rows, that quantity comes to 1.29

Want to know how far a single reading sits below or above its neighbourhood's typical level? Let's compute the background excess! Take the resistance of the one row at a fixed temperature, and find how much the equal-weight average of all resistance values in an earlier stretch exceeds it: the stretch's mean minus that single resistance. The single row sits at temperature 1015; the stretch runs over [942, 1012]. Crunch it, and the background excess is -0.27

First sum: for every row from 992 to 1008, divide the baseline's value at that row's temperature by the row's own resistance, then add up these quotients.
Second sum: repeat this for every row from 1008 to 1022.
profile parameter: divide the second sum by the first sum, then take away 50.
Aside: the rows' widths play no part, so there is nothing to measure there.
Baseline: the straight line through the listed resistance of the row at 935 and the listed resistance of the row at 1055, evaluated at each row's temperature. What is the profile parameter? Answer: -49.1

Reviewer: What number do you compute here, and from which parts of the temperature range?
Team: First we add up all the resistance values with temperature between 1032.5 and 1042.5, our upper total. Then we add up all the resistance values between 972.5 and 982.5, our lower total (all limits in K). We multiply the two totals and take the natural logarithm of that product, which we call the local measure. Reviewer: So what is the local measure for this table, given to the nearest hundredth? 1.94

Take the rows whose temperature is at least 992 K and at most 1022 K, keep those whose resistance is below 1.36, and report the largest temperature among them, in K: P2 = 995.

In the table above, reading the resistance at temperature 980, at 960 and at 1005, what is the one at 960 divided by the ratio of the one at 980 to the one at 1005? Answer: 1.0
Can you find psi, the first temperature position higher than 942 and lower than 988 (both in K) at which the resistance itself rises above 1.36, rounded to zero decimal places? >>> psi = 945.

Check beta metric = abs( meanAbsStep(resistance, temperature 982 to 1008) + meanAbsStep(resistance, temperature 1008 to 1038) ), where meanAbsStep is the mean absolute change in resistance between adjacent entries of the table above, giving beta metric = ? 0.41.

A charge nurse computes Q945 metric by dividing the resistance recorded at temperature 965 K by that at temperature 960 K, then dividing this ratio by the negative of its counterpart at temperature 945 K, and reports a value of -0.70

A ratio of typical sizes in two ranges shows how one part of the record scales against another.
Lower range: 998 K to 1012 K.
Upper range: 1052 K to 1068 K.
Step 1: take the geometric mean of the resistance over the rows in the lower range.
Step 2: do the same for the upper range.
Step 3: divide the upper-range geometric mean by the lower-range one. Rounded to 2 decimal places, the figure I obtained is 0.93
